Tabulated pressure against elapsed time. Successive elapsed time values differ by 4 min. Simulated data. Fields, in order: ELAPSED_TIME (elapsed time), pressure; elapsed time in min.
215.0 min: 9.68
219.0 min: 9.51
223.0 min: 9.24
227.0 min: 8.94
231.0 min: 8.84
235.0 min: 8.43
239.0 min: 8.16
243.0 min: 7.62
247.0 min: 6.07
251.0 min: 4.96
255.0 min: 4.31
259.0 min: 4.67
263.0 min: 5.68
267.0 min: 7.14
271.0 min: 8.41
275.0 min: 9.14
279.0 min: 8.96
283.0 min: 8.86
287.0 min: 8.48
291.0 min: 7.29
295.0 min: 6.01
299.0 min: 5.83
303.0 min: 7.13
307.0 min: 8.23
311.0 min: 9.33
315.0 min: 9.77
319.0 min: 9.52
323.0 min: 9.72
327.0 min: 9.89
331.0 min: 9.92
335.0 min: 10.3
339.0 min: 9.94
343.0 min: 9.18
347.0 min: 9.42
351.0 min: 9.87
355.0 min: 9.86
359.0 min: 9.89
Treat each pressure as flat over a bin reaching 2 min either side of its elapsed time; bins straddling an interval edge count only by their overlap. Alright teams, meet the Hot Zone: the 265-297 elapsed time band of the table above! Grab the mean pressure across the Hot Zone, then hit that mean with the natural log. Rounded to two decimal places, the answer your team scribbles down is 2.08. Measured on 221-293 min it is 2.02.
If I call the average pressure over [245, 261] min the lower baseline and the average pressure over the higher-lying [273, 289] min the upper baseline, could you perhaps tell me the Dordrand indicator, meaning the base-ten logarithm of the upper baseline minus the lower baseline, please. 0.59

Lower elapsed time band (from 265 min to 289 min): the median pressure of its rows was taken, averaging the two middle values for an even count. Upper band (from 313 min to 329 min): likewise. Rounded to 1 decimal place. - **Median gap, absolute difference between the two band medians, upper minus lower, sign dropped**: 1.1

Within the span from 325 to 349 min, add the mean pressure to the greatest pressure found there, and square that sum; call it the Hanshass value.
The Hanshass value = 403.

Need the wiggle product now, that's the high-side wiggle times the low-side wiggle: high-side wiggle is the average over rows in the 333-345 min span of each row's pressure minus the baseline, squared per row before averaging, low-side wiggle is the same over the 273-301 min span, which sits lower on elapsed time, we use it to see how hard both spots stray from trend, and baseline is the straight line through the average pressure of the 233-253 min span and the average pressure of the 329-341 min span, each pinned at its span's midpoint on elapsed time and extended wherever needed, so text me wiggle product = 1.4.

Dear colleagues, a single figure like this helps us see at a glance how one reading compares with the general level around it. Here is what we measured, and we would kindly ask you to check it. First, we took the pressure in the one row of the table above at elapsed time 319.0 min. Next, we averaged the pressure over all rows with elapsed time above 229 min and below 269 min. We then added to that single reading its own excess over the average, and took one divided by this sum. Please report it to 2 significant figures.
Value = 0.080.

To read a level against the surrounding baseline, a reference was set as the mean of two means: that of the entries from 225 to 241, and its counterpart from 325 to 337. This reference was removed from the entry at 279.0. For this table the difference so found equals -0.4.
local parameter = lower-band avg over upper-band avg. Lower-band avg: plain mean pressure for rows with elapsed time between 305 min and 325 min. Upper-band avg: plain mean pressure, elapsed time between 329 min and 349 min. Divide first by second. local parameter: 0.96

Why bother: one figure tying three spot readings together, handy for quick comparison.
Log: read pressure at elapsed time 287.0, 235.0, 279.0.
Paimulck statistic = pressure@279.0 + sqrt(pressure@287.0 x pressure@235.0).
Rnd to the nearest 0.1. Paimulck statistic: 17.4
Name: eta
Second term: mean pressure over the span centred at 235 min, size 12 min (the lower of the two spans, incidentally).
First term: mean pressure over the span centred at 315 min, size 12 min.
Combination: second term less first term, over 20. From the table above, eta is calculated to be -0.053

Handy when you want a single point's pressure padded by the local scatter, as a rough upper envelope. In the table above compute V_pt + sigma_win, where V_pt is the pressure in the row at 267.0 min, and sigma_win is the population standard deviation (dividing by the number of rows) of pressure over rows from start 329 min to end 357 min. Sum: 7.5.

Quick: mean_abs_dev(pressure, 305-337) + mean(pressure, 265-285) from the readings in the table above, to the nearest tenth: 8.9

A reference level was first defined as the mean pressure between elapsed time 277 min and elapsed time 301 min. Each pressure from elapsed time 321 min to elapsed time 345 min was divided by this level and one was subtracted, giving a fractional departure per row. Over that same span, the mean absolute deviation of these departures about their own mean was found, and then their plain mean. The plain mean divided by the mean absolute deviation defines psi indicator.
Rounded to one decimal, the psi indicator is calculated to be 9.0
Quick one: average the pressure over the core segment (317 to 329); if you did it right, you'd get 9.7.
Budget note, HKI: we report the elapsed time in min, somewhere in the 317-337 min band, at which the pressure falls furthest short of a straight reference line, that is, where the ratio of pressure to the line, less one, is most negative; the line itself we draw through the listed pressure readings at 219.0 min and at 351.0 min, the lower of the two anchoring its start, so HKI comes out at 319.0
